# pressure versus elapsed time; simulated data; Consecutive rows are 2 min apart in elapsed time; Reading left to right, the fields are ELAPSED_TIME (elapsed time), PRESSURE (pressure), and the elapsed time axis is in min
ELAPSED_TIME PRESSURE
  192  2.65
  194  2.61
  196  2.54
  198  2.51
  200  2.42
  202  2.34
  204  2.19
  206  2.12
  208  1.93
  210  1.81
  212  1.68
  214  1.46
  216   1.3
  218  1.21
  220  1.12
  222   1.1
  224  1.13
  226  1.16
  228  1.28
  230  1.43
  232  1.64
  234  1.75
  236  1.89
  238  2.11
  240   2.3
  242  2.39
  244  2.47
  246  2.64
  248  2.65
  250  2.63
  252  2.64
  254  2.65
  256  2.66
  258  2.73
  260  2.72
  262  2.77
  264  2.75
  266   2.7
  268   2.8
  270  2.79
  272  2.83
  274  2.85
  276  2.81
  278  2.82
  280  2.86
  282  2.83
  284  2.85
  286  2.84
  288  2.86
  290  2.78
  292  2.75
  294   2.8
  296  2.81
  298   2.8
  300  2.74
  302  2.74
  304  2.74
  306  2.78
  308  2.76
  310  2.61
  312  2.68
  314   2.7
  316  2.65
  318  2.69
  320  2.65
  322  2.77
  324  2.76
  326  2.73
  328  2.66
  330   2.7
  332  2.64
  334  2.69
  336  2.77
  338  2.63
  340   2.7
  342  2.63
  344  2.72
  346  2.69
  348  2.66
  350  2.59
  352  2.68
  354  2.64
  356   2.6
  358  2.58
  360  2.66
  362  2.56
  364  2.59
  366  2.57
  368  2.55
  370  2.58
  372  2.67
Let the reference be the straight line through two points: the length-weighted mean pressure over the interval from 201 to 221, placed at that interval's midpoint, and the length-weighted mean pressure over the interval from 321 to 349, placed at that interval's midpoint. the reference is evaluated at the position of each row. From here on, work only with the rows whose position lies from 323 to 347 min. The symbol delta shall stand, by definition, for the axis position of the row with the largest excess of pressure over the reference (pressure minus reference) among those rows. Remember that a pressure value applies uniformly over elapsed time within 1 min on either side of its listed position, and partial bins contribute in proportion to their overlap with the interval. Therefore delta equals 324 min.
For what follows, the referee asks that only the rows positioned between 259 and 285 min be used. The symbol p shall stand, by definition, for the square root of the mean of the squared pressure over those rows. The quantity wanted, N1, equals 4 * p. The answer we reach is 11.2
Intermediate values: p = 2.80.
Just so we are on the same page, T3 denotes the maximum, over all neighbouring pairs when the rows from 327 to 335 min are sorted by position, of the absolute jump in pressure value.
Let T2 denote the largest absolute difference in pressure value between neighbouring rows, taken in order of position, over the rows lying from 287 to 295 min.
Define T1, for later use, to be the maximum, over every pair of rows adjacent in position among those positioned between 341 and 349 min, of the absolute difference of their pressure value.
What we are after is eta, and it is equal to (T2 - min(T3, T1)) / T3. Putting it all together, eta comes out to 0.33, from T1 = 0.090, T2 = 0.080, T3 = 0.060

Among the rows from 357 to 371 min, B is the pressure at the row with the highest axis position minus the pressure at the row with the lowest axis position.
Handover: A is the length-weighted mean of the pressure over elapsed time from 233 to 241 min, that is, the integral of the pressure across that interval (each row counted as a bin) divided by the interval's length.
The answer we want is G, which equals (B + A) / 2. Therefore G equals 1.01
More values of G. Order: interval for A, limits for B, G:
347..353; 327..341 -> 1.34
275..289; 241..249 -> 1.55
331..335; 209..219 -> 1.03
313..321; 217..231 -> 1.45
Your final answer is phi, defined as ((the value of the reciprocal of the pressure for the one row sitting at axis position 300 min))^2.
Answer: 0.1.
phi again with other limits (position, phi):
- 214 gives 0.5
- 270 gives 0.1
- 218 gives 0.7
